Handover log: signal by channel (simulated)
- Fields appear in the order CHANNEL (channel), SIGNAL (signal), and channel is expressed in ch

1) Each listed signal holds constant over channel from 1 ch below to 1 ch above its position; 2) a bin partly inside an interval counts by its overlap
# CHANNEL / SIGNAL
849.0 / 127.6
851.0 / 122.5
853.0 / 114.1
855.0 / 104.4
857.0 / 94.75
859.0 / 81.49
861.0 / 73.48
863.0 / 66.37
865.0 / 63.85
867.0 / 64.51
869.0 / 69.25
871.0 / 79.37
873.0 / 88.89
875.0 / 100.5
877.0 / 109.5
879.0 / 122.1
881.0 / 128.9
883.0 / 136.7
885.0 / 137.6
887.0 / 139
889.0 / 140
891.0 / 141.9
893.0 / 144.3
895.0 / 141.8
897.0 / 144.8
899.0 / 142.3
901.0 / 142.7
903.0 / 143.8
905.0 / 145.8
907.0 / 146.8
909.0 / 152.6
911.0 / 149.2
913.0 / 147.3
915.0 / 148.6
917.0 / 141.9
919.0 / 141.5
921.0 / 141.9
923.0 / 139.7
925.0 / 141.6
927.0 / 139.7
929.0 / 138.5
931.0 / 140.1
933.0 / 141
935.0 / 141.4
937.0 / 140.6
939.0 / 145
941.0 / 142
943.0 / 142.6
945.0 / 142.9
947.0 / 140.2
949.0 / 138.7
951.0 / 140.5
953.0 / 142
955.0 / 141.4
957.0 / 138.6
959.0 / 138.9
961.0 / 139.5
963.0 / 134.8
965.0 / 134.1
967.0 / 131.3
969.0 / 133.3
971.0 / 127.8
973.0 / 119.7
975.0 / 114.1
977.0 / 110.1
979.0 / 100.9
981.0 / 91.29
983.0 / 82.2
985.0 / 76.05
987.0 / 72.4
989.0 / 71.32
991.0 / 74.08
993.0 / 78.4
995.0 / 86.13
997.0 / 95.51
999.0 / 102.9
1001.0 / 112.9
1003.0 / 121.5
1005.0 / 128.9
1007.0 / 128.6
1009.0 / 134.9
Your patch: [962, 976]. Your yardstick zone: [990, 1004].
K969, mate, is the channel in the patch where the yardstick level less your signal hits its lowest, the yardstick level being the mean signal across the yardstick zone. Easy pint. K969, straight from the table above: 963.0 ch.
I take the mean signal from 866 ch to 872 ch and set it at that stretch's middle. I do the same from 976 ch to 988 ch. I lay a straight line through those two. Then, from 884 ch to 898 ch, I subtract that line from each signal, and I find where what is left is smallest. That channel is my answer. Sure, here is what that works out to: 885.0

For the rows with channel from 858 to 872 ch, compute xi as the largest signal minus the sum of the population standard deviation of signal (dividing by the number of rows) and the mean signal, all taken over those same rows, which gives 4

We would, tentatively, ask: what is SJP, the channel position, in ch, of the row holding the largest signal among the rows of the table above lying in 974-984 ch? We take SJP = 975.0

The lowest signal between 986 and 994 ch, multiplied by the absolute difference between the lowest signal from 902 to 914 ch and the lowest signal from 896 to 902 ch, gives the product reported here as 107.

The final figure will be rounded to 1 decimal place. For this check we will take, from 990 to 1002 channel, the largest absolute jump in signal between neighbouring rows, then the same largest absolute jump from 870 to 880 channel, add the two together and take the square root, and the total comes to 4.8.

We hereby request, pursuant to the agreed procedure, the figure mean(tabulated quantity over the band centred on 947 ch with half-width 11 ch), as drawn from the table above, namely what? 141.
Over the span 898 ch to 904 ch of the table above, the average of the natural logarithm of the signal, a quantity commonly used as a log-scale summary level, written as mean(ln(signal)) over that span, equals 4.96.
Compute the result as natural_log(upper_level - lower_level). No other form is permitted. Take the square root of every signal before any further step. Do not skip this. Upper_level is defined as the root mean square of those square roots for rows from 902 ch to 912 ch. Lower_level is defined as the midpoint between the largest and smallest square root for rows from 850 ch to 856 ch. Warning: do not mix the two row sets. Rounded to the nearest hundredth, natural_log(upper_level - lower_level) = 0.41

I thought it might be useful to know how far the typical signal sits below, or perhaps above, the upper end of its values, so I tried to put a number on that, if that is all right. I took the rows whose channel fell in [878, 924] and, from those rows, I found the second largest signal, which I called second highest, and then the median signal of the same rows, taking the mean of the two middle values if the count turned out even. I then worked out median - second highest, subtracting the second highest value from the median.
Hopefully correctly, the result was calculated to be -7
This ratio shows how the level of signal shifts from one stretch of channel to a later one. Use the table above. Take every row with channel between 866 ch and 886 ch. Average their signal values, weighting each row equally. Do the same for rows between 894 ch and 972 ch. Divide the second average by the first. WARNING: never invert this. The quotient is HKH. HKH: 1.4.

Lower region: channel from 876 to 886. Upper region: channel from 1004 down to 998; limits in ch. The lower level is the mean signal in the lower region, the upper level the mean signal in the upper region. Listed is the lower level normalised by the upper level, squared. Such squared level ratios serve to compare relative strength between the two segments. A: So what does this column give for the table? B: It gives 1.3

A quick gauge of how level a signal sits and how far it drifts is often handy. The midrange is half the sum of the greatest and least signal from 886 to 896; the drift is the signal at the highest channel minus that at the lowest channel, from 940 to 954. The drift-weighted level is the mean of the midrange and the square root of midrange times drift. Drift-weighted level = 71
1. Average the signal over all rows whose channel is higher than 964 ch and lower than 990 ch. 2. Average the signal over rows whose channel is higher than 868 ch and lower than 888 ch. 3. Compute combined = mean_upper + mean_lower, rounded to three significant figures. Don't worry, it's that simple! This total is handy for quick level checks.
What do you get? 216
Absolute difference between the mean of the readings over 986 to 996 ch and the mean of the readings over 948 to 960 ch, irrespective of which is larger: 64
